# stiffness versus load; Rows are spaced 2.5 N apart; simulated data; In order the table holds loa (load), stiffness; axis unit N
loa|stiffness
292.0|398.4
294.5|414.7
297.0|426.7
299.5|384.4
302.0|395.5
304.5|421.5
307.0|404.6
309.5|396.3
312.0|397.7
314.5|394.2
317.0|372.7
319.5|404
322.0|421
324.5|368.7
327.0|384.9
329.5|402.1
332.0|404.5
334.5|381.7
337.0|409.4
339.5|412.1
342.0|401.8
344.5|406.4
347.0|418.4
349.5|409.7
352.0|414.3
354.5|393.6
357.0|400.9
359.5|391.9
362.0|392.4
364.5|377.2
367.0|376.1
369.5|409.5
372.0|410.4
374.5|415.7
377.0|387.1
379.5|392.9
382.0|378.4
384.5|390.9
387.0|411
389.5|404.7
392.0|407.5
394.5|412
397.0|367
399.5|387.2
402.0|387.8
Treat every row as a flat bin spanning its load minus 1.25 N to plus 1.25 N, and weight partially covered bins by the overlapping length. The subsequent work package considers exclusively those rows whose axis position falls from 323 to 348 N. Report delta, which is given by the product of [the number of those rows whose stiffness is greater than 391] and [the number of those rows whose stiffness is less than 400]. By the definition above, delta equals 21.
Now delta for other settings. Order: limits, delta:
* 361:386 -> 35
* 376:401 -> 30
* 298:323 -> 48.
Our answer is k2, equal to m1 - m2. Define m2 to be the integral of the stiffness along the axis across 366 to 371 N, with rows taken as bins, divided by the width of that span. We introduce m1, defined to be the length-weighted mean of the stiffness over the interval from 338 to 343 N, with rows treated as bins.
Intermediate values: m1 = 407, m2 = 395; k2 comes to 13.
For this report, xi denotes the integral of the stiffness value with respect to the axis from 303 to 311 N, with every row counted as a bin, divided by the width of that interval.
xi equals 407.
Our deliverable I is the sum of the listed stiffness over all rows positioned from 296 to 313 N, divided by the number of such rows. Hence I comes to 404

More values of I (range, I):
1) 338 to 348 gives 410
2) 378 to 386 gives 387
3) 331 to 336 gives 393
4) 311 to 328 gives 392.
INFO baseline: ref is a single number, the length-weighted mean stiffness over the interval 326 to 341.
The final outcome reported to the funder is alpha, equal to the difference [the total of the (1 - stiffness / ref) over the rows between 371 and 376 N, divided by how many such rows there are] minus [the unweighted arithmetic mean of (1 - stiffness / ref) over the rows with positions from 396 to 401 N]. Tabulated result -0.090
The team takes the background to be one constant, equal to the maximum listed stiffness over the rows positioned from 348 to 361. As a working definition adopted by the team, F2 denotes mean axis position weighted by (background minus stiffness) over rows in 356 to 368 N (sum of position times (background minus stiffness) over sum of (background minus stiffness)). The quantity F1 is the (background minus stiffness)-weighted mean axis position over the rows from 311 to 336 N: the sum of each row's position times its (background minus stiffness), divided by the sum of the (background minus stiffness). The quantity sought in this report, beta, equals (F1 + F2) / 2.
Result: 343.3 N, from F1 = 323.5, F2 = 363.2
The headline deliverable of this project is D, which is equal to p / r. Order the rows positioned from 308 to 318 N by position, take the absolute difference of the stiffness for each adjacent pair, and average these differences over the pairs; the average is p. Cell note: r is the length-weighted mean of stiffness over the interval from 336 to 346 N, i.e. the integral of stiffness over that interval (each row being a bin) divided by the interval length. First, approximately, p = 8.8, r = 408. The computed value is 0.022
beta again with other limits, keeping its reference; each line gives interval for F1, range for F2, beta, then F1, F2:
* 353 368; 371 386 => 371.3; 362.0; 380.6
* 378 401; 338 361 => 371.4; 389.8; 353.1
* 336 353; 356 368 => 352.7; 342.1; 363.2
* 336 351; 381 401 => 366.7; 342.1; 391.2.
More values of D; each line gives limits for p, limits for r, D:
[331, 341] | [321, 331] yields 0.045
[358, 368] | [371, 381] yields 0.014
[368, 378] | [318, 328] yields 0.029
